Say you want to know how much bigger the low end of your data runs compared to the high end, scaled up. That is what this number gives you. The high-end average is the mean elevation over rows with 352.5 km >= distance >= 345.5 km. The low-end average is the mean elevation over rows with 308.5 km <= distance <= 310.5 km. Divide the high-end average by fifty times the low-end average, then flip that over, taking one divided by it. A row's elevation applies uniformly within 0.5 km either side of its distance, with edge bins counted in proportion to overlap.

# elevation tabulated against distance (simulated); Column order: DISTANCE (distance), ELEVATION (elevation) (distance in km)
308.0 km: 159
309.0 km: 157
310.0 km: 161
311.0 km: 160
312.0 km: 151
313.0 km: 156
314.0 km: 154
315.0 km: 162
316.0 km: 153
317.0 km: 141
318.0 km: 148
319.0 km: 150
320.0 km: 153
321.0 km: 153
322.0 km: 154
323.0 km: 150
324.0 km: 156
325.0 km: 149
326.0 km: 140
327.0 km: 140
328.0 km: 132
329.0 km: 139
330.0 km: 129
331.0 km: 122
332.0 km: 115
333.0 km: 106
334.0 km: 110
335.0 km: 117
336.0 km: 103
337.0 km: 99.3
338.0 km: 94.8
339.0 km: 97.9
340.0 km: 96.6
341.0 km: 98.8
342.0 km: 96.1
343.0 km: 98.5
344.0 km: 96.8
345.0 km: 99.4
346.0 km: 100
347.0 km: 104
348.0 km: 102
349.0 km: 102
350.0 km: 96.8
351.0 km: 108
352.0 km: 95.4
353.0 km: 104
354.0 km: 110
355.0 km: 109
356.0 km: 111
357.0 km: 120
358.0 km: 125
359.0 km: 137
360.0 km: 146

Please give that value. 79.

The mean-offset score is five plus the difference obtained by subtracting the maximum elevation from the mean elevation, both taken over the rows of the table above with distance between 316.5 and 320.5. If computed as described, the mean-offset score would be 0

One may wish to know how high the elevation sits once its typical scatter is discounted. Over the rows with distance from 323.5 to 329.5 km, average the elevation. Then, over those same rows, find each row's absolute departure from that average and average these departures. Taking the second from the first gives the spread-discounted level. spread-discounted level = 136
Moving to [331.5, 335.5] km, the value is 108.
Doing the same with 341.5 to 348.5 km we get 97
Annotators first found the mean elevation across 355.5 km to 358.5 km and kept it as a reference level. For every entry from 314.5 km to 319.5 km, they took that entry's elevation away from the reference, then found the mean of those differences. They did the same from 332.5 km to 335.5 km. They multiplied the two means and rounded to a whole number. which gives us -246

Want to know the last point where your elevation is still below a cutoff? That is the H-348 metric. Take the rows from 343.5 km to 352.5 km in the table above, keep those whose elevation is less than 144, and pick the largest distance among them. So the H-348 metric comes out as 352.0 km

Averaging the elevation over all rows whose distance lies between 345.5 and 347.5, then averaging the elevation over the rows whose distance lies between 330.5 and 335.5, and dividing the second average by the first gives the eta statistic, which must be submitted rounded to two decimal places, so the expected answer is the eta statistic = 1.12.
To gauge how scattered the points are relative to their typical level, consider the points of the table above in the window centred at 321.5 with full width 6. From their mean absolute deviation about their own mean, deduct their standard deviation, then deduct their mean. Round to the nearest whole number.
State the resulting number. -153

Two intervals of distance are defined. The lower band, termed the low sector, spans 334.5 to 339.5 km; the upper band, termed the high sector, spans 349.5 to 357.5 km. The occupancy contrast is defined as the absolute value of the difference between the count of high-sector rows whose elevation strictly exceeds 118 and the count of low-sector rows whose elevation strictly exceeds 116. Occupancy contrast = 0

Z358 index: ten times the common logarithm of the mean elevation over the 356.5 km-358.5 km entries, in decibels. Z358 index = 20.9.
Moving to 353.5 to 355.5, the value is 20.4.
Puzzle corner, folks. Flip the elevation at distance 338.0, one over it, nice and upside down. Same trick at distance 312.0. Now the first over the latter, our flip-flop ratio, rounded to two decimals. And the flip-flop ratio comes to 1.59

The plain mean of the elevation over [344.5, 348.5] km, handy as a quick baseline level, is 101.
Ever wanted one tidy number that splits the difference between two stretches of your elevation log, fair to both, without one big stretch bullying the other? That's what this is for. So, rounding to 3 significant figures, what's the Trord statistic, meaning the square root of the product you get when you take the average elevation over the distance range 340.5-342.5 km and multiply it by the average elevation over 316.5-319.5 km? 119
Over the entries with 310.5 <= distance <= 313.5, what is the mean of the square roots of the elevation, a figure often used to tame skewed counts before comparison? 12.5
